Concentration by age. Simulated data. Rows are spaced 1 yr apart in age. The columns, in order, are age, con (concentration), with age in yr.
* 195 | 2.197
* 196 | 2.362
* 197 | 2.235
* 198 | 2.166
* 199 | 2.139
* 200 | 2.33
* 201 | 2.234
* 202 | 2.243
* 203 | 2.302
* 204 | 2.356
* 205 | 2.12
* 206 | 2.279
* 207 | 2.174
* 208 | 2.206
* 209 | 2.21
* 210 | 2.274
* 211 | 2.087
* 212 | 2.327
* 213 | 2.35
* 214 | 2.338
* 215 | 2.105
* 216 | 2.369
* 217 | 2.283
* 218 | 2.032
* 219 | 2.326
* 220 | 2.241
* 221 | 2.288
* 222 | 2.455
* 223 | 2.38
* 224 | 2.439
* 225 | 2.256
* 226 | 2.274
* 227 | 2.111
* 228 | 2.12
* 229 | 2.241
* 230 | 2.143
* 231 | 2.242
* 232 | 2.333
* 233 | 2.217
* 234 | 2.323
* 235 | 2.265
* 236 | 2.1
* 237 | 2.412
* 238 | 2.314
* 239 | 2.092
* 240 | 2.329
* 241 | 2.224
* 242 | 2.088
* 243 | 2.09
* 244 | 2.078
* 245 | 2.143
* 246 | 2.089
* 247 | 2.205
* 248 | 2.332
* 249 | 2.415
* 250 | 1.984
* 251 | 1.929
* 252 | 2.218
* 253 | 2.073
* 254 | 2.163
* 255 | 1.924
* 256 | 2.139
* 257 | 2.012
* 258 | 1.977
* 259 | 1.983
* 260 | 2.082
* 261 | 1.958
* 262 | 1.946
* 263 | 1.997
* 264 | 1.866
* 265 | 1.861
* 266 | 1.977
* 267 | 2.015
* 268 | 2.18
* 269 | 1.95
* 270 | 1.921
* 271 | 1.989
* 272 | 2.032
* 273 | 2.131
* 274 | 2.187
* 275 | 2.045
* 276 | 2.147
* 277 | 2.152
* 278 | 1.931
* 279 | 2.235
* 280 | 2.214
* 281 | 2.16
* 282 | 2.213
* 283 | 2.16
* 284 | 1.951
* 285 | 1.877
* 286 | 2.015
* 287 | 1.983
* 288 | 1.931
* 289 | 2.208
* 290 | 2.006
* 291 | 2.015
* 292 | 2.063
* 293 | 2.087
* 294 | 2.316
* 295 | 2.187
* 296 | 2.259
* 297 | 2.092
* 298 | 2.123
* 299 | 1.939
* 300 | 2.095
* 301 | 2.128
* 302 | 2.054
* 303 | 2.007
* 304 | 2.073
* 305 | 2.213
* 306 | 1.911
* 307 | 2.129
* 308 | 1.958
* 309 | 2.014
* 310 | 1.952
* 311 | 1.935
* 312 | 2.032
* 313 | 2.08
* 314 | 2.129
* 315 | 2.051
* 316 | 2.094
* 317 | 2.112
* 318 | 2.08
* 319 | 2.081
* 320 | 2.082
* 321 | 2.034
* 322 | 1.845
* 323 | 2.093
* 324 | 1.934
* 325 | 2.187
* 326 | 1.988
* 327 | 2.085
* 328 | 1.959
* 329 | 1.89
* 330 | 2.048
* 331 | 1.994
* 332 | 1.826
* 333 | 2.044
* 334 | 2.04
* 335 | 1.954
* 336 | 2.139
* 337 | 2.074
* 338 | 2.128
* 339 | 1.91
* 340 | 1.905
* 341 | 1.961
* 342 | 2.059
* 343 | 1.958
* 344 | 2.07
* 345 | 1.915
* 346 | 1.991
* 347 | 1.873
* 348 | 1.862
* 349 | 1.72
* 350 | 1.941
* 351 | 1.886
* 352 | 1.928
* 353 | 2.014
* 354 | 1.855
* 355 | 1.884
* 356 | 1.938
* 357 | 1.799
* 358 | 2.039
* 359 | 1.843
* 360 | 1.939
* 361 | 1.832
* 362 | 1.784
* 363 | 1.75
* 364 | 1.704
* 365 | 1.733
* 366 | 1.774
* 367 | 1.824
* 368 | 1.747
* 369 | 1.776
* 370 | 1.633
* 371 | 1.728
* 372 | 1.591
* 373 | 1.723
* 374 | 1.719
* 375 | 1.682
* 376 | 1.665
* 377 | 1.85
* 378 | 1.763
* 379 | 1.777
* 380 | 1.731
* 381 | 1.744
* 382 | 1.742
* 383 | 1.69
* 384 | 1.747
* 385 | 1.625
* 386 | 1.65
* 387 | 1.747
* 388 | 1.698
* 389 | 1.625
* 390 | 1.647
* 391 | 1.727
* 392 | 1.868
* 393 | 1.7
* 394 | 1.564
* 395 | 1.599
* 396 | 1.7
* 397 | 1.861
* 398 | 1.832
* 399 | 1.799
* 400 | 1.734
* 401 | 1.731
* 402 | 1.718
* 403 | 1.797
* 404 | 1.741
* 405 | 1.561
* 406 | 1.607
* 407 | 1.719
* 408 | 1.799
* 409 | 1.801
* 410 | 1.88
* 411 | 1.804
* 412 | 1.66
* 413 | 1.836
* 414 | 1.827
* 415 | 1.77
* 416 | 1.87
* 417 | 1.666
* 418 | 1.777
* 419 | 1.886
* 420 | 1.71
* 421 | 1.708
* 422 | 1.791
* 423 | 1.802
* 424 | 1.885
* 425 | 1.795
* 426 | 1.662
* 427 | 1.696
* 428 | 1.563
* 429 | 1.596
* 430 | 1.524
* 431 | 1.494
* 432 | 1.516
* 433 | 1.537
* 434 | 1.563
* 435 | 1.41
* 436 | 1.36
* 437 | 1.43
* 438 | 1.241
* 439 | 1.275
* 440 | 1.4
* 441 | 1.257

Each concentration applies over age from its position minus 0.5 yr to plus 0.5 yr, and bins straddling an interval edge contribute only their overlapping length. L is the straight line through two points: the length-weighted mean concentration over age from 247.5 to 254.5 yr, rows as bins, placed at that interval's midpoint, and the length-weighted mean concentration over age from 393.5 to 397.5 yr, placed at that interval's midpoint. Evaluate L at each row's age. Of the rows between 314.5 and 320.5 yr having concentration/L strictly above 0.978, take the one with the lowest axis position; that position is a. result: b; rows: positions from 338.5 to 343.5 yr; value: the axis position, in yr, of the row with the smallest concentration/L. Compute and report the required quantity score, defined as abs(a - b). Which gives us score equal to 25 yr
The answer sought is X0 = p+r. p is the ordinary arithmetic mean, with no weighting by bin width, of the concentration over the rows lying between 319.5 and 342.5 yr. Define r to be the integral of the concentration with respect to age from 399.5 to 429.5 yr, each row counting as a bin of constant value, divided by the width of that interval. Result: 3.75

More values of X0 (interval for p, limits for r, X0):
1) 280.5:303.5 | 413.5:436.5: 3.75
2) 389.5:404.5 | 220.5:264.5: 3.90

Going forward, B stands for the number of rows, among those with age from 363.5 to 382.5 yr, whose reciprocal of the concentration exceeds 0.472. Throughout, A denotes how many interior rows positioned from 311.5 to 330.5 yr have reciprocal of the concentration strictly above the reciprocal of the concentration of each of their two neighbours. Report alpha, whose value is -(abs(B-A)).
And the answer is -13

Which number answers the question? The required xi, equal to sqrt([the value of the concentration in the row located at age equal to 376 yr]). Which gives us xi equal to 1.29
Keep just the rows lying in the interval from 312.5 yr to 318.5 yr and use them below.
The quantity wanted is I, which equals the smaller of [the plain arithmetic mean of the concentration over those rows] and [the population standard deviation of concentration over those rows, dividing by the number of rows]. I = 0.025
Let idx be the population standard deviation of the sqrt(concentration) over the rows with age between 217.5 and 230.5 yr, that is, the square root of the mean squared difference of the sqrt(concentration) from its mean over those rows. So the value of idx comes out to 0.041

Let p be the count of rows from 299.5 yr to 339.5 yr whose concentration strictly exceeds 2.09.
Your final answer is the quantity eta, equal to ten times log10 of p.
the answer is 10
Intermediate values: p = 11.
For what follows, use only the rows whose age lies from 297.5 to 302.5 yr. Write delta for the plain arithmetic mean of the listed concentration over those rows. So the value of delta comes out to 2.1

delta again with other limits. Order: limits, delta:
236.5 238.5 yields 2.4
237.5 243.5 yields 2.2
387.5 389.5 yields 1.7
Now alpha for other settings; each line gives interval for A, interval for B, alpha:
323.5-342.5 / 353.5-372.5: -13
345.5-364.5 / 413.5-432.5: -14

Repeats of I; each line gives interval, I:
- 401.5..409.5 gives 0.085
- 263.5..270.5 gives 0.101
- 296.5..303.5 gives 0.064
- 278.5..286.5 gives 0.128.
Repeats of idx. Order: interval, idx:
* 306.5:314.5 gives 0.026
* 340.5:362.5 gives 0.032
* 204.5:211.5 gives 0.023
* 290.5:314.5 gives 0.035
